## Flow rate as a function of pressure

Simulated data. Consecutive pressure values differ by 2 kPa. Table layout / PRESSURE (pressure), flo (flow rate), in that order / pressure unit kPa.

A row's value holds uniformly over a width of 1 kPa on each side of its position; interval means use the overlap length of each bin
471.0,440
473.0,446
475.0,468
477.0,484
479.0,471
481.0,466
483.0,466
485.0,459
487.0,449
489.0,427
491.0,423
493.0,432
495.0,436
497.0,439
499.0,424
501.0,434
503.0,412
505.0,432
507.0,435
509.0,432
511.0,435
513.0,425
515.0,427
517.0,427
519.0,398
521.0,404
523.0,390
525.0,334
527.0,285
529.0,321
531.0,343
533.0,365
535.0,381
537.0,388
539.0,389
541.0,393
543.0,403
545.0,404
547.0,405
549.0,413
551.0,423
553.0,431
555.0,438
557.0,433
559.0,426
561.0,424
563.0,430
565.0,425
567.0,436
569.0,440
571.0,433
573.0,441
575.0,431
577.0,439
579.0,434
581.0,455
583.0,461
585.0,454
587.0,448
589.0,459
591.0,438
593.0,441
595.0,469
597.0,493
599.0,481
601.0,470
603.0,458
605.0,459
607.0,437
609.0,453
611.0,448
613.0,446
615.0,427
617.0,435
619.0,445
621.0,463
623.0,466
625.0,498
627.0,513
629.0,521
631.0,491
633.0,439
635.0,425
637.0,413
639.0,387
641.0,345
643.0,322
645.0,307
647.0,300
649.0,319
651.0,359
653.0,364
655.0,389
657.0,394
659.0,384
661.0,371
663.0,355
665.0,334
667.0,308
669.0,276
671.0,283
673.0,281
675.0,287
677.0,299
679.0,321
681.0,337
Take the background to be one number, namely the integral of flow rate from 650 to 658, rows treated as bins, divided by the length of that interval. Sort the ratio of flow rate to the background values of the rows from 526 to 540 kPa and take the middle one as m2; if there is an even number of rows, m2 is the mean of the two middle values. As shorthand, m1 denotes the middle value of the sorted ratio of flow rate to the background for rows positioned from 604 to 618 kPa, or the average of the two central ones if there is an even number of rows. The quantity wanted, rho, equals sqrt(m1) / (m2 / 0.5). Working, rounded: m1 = 1.18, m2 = 0.97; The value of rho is 0.56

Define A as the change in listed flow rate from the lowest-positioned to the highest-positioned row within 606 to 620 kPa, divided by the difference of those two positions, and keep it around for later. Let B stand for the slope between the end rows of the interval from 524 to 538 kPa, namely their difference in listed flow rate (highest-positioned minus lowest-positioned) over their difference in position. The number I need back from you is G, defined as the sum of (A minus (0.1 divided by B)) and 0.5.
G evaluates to 1.1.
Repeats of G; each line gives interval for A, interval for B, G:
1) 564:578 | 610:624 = 1.6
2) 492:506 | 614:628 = 0.5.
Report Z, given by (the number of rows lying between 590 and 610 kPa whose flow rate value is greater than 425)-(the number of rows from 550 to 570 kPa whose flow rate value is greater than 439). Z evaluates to 9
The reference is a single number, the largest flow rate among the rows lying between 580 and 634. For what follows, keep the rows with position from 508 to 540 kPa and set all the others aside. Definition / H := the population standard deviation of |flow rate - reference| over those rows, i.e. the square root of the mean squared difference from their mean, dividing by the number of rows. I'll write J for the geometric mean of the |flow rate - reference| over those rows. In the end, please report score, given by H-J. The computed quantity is -88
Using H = 43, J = 131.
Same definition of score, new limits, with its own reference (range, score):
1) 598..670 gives 65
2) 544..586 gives -73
